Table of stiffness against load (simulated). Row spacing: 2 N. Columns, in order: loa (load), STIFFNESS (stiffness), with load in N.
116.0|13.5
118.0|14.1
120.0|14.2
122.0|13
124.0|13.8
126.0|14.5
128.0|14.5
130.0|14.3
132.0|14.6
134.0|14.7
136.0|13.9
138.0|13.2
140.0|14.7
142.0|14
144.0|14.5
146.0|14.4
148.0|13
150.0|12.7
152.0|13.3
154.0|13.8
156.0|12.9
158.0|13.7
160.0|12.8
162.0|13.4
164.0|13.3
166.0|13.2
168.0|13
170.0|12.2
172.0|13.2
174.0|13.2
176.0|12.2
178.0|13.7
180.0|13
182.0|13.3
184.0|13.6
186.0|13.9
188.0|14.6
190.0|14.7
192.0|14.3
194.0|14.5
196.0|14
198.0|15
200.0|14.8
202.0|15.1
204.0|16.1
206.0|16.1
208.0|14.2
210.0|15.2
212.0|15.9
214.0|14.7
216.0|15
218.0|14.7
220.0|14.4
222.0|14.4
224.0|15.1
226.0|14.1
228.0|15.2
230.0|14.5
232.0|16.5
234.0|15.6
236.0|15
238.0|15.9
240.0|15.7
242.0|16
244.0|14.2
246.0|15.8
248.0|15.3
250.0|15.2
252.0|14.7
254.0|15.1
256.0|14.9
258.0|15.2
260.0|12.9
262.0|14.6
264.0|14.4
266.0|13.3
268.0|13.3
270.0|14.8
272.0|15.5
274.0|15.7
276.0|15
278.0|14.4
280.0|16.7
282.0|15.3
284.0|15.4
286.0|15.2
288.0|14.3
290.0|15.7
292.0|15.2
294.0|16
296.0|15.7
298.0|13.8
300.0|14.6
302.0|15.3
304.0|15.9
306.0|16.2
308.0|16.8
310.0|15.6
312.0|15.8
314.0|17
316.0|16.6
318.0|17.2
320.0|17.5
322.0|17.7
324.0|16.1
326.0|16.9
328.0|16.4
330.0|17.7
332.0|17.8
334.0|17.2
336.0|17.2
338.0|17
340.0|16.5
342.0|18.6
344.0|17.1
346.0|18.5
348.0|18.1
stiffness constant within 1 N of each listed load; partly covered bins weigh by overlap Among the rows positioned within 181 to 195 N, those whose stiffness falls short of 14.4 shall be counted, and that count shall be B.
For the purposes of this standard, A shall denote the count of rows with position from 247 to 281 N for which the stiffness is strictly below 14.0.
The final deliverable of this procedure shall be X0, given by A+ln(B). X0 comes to 4.4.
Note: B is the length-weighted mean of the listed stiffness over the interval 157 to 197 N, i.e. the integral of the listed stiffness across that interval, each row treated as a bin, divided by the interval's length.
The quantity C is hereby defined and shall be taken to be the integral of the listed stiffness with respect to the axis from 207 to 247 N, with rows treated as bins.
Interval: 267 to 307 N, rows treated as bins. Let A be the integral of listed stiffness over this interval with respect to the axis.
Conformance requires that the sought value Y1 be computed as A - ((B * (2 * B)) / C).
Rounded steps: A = 608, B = 13.5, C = 604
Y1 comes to 607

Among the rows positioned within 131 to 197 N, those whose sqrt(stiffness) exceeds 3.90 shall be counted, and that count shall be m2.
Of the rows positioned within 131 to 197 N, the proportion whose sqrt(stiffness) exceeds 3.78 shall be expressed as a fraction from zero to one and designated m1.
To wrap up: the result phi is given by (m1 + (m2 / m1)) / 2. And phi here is 0.1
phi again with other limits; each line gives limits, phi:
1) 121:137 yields 0.3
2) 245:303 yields 6.8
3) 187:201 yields 0.4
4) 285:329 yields 9.4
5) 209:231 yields 1.0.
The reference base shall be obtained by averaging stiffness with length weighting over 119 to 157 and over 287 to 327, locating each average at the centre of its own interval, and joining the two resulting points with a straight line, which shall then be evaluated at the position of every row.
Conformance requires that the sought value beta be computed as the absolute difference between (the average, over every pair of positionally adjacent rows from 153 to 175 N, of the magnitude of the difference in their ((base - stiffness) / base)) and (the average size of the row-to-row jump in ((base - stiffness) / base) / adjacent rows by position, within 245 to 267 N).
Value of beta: 0.009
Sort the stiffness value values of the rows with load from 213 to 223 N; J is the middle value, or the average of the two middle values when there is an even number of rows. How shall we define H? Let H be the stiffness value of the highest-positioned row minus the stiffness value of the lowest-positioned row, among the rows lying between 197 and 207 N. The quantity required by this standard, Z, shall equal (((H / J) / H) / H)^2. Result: 0.004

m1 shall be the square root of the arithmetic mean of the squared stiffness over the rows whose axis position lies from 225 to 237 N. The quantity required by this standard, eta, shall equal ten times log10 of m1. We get 11.8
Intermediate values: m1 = 15.2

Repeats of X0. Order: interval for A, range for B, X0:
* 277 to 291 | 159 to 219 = 2.8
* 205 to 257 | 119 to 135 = 1.4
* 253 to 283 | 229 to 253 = 3.0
